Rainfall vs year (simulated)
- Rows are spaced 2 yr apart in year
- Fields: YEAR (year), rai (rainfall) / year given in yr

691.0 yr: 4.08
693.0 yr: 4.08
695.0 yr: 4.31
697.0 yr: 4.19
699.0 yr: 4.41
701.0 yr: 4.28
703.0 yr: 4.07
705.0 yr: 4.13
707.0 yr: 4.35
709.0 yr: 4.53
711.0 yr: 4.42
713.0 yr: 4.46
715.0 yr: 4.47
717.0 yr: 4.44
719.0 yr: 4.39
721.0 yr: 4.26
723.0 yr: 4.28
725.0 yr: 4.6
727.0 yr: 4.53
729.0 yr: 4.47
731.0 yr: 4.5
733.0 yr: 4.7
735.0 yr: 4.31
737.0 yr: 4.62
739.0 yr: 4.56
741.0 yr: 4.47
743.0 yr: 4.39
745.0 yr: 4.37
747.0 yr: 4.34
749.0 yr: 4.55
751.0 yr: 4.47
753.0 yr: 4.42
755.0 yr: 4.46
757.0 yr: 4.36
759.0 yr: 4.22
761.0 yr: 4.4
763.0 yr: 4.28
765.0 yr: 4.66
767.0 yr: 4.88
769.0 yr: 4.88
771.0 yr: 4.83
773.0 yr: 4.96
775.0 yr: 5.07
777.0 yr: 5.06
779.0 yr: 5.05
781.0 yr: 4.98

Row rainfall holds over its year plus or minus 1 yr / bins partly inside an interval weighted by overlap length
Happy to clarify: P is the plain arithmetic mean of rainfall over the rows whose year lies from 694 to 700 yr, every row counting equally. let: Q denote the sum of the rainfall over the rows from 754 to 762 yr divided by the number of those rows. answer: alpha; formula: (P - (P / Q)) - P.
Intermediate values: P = 4.30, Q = 4.36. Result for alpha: -0.99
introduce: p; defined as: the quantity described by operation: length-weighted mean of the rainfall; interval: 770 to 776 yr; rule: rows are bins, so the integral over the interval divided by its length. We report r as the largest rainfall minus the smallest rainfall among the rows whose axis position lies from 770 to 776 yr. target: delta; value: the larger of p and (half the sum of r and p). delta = 4.95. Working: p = 4.95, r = 0.24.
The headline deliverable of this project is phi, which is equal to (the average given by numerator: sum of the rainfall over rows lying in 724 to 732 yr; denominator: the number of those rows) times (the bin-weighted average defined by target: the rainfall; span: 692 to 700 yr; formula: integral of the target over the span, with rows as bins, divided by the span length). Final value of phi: 19.22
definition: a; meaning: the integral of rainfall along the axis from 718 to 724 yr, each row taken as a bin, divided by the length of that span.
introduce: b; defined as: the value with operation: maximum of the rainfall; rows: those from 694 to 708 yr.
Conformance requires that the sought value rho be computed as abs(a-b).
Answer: 0.10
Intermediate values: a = 4.31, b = 4.41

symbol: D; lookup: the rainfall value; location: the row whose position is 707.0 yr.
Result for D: 4.35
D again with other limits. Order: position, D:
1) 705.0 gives 4.13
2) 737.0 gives 4.62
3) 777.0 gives 5.06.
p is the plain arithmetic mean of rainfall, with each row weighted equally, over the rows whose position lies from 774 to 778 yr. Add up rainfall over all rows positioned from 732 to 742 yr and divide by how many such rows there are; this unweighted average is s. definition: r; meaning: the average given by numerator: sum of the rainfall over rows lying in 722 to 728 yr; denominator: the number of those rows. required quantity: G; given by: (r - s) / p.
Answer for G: -0.01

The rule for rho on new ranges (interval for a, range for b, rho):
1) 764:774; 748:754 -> 0.29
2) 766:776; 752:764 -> 0.46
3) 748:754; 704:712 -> 0.05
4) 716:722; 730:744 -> 0.34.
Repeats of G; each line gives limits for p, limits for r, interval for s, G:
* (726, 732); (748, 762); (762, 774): -0.07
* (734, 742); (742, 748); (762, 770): -0.07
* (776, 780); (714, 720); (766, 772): -0.09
